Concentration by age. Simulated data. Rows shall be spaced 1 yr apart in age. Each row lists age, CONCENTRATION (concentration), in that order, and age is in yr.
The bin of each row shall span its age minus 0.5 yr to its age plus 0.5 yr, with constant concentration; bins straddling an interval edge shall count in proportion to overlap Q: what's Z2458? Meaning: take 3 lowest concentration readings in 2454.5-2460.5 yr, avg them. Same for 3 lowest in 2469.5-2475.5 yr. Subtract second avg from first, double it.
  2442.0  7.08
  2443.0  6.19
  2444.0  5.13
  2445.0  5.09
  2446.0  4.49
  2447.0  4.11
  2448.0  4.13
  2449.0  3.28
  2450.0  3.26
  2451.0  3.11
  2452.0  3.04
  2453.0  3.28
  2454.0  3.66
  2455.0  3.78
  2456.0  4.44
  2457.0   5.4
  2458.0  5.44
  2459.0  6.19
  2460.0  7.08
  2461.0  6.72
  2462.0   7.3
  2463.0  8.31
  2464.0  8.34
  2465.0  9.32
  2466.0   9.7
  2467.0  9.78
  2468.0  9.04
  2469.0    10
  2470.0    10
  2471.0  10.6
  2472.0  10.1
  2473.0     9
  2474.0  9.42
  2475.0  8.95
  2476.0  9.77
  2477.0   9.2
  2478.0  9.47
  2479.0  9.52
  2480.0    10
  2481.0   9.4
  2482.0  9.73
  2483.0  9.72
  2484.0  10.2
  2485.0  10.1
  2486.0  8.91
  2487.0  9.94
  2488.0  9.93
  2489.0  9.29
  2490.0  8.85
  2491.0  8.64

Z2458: -9.2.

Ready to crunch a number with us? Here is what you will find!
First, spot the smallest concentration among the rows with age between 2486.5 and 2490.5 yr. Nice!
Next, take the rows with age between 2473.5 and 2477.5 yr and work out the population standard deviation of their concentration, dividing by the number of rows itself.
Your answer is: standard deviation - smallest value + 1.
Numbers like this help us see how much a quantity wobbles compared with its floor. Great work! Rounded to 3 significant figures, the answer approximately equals -7.55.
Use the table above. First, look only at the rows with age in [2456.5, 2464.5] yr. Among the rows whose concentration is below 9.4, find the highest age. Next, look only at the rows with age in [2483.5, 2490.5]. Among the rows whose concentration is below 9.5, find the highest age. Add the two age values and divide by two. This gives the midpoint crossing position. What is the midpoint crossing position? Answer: 2477.0 yr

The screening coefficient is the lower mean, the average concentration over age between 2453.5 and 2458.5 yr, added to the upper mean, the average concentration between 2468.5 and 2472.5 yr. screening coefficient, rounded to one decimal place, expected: 14.7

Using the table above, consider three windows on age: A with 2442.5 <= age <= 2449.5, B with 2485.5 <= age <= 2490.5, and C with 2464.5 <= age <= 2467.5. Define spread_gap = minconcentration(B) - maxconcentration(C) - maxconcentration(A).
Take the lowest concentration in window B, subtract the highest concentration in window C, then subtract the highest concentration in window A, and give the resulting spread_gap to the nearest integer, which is -7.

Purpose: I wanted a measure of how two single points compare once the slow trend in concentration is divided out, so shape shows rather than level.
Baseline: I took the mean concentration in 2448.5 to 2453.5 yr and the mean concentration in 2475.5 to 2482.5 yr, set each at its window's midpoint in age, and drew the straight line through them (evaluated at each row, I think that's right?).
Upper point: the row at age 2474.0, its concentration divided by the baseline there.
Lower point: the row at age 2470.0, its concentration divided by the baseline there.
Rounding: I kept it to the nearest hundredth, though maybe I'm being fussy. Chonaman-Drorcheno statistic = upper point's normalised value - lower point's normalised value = -0.21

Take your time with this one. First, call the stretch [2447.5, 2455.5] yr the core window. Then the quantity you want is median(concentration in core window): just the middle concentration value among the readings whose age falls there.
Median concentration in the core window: 3.3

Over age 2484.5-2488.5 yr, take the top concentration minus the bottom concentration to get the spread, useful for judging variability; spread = 1.2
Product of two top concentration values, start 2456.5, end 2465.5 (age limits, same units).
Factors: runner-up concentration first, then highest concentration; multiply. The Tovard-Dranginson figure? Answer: 78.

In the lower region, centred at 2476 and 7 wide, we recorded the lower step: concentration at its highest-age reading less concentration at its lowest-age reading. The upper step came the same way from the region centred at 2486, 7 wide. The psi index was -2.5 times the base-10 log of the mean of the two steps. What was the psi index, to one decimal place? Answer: 3.4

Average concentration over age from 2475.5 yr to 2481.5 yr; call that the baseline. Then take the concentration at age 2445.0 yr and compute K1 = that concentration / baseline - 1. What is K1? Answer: -0.47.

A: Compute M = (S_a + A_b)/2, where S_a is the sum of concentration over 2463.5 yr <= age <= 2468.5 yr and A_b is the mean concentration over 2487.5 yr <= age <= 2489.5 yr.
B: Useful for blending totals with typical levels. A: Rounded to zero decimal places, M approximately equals 28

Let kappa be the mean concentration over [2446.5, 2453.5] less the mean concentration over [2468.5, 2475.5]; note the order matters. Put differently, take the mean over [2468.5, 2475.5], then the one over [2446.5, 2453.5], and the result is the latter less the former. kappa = -6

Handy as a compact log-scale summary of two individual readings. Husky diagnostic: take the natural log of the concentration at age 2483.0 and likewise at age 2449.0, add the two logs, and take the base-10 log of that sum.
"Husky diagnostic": 0.539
